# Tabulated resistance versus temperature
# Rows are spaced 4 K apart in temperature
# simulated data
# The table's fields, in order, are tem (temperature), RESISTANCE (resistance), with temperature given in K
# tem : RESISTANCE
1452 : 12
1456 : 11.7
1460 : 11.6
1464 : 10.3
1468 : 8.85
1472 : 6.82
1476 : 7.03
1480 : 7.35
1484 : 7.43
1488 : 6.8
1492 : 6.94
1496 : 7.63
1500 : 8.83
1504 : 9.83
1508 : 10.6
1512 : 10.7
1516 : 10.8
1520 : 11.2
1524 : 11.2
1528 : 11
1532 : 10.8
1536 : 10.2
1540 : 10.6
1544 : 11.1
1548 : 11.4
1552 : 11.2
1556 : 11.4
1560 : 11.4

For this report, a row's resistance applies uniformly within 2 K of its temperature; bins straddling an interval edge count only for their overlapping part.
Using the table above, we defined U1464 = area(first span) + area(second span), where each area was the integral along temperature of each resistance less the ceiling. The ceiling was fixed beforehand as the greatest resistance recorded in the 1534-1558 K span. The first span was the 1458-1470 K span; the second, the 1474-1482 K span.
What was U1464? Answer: -47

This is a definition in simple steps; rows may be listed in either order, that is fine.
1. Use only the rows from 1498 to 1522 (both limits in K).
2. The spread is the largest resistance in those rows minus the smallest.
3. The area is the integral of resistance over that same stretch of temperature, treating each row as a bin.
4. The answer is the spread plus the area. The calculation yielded 250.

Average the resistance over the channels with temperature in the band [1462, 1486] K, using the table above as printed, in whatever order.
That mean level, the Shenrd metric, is 8.0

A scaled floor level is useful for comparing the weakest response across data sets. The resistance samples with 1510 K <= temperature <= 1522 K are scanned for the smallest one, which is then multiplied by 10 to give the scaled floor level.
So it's 107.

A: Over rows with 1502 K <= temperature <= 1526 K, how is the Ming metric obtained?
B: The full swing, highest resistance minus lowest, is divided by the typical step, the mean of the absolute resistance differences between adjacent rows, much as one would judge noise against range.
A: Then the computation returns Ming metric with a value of 5.0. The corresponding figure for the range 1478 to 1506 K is 4.9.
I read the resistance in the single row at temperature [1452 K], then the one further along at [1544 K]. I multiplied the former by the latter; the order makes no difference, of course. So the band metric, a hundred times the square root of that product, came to 1154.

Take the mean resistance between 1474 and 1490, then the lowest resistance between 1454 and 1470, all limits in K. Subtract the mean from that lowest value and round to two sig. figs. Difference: 1.7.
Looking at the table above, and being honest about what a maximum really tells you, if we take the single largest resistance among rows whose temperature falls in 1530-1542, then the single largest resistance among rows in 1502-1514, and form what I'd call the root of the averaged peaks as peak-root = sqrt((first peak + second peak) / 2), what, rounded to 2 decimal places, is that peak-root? 3.28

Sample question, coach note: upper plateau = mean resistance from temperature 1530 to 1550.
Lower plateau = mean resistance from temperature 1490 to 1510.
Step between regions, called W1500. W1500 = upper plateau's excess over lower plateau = 2.1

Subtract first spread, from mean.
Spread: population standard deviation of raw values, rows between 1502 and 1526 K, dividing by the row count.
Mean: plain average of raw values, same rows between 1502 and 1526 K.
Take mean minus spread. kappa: 10.3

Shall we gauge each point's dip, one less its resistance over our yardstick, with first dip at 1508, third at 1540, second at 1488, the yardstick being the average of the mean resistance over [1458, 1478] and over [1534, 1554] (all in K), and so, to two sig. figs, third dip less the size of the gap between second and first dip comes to -0.45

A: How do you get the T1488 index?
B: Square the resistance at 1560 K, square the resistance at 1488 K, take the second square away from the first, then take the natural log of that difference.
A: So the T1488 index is 4.4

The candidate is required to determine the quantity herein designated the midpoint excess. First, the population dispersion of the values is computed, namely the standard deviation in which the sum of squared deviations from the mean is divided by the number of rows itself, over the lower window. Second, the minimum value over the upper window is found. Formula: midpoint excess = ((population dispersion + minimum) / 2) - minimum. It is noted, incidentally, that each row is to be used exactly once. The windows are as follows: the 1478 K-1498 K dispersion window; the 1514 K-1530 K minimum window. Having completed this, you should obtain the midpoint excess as -5.2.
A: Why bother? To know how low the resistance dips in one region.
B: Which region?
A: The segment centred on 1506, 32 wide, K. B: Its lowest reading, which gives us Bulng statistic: 6.94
